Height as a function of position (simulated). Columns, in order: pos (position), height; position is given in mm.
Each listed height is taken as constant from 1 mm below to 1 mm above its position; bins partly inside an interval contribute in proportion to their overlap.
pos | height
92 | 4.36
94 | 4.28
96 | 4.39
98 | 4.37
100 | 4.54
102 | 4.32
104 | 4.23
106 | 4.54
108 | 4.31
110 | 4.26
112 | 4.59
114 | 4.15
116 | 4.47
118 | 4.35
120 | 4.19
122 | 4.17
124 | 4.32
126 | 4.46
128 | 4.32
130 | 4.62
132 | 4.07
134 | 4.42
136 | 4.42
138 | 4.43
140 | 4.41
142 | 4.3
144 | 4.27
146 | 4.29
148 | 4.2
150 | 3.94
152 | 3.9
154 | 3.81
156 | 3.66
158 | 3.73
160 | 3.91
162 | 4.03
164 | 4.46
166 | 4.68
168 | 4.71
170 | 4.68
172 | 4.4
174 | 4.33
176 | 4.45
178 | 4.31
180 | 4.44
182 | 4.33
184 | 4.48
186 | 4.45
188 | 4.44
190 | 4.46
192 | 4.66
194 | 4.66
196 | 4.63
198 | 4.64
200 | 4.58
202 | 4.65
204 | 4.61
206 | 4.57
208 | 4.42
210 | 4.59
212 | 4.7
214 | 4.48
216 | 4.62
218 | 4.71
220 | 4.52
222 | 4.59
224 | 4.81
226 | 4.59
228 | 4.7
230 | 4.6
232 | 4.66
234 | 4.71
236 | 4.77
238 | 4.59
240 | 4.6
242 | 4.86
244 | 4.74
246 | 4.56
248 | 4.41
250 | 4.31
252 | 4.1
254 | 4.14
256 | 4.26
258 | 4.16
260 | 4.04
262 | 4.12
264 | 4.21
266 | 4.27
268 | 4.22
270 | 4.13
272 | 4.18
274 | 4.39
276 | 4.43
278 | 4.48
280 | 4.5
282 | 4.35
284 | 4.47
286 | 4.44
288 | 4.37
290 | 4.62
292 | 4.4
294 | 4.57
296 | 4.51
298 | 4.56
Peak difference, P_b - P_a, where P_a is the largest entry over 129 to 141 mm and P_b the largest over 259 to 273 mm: -0.35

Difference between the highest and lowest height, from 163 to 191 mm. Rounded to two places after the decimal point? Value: 0.40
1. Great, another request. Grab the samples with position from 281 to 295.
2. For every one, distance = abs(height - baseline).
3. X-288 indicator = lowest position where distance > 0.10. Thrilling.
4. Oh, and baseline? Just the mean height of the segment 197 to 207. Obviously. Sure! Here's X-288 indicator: 282 mm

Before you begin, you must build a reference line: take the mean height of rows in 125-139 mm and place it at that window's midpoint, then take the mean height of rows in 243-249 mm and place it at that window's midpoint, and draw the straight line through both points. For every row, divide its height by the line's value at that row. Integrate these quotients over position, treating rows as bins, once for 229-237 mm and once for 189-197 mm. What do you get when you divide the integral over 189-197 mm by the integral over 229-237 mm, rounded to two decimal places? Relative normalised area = 1.00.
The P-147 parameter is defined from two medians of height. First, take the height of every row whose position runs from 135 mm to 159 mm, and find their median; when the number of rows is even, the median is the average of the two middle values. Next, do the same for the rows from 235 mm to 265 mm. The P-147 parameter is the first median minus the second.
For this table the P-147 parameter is -0.1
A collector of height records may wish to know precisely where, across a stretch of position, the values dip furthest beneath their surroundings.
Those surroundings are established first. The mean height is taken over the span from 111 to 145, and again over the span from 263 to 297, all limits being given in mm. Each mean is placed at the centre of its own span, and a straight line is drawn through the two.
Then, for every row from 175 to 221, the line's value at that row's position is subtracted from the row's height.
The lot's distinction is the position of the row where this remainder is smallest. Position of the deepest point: 178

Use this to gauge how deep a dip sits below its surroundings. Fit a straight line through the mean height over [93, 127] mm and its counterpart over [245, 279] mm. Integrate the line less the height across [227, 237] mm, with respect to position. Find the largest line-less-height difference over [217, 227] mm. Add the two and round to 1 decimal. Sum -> -4.3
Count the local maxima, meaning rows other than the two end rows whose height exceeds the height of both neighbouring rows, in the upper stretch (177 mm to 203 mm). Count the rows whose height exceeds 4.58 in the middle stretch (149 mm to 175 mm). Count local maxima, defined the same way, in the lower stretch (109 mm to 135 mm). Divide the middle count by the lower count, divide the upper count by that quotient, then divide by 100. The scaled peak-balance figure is 0.0400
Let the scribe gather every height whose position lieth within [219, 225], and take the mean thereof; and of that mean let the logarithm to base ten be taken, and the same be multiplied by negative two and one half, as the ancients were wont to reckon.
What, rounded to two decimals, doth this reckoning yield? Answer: -1.67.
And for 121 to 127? -1.59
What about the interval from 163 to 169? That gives -1.66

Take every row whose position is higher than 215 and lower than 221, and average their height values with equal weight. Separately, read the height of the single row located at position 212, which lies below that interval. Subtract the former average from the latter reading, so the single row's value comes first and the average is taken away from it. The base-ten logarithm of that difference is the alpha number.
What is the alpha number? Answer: -1.08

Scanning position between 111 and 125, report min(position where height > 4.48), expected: 112 mm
